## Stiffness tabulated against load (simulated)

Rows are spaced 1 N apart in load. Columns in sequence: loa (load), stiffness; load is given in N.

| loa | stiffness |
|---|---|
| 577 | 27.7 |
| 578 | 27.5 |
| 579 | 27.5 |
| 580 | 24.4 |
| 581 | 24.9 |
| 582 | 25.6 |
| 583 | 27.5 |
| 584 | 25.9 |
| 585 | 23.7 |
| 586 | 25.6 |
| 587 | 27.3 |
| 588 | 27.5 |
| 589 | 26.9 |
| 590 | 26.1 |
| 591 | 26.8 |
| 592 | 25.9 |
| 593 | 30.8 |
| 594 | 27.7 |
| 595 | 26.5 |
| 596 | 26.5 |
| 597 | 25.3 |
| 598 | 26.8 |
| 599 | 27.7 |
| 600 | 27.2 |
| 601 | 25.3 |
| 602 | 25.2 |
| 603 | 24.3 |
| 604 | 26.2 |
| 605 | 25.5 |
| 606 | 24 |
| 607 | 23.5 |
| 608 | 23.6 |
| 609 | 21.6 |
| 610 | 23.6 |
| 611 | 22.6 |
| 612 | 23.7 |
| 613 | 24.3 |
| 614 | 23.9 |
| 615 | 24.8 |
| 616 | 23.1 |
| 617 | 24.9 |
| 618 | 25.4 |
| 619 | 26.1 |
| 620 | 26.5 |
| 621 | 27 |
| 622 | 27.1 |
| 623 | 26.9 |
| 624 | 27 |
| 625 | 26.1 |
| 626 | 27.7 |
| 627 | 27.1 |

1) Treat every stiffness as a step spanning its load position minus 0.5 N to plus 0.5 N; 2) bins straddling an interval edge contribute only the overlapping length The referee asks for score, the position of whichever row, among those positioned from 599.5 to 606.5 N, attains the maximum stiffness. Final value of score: 600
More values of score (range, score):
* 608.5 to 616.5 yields 615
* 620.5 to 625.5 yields 622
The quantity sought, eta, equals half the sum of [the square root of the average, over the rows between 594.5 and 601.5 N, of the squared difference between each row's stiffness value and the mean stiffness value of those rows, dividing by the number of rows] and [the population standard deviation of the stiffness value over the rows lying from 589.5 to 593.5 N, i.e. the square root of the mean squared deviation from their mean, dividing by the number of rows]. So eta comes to 1.41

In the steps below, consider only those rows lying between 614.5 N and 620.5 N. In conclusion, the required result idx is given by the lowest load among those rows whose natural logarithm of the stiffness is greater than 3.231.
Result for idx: 618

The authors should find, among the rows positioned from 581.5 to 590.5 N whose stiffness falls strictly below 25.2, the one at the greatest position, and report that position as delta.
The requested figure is 585 N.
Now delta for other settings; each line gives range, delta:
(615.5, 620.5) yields 617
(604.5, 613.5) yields 613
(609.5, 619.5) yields 617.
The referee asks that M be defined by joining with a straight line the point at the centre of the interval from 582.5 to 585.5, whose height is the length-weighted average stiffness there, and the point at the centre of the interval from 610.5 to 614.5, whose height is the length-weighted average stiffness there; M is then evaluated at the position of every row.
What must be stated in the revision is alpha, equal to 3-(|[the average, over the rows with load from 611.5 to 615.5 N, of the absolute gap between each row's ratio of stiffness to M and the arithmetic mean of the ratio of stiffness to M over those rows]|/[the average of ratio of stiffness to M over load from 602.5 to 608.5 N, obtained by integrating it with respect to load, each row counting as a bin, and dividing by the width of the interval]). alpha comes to 2.98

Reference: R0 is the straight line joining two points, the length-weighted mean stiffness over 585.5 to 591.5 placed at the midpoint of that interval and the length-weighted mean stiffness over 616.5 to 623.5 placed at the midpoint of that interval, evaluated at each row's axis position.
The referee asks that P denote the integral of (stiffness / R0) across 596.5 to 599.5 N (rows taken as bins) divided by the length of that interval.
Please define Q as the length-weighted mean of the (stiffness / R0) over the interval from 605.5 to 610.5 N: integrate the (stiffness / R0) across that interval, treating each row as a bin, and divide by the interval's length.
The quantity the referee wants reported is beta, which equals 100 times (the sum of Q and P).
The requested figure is 188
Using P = 1.00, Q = 0.88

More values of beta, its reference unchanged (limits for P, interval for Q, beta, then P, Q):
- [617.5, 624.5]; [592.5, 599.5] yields 204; 1.01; 1.03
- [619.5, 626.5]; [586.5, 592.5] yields 203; 1.03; 1.00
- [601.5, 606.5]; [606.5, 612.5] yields 182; 0.95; 0.87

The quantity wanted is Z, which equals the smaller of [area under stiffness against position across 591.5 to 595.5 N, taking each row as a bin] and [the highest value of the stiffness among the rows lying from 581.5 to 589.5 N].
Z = 27.5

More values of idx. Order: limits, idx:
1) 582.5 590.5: 583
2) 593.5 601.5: 594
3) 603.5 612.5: 604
